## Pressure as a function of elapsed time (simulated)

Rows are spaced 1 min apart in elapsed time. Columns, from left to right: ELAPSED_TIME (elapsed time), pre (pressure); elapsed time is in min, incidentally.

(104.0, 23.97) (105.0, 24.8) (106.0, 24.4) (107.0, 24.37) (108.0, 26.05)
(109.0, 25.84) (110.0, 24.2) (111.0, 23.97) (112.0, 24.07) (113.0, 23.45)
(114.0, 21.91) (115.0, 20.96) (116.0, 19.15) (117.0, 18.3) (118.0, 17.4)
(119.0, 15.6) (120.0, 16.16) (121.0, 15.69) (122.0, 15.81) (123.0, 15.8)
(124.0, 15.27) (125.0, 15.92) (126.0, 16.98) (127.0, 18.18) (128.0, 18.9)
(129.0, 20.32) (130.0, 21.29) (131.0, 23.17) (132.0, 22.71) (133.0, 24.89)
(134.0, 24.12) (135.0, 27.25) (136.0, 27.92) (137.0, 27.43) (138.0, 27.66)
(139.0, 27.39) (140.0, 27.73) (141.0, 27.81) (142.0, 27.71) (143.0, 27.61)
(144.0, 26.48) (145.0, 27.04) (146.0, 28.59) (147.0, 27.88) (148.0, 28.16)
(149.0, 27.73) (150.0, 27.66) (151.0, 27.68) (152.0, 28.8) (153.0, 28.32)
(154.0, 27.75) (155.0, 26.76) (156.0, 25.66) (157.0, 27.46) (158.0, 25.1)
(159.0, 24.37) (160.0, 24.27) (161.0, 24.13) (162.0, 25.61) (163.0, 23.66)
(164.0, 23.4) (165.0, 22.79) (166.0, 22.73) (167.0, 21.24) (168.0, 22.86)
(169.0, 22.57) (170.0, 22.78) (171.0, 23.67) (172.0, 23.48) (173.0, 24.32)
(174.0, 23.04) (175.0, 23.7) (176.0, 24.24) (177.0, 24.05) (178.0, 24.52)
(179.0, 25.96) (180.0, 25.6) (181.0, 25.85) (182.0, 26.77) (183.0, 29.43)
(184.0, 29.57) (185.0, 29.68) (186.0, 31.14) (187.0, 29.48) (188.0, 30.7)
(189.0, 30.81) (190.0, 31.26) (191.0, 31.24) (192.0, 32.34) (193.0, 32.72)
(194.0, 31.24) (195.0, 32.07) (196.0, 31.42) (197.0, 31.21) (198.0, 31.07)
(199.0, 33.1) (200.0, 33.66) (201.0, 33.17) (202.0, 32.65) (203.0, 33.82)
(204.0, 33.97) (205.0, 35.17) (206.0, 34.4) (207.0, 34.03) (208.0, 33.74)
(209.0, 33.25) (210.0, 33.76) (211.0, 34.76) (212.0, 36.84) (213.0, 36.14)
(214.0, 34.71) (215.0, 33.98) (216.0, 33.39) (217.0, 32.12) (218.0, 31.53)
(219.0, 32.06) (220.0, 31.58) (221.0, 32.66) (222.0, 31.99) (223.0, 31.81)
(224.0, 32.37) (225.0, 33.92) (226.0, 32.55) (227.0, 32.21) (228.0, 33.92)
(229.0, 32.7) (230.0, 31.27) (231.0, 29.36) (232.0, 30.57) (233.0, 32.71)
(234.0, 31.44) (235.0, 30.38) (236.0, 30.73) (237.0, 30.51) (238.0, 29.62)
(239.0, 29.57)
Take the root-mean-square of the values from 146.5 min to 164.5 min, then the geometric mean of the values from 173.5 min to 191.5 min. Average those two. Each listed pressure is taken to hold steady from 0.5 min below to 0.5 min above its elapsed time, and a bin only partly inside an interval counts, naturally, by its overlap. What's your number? 27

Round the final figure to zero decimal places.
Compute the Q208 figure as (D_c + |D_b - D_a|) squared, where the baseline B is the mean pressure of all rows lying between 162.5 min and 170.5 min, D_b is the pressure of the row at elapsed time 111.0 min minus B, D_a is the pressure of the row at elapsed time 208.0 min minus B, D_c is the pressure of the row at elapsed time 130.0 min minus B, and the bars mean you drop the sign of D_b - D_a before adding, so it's 69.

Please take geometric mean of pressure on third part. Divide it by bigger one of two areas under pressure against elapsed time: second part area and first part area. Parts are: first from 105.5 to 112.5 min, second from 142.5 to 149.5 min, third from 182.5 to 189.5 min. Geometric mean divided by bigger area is 0.16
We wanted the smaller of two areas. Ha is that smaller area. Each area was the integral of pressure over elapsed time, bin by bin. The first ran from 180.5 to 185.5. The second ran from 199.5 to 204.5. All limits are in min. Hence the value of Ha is 141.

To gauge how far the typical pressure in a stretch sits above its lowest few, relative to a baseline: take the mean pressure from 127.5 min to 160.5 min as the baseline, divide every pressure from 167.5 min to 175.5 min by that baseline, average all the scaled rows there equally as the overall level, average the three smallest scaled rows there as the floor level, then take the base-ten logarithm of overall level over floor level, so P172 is 0.011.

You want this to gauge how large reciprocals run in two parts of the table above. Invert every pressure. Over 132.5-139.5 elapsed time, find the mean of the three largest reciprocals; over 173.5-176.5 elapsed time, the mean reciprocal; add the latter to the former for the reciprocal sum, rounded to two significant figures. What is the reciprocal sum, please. 0.082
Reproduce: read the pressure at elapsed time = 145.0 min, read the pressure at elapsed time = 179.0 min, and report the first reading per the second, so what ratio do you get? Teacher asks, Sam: 1.04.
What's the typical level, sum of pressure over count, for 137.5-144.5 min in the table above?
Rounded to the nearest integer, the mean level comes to 27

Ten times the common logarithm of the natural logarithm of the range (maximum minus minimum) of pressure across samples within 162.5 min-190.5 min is 3.6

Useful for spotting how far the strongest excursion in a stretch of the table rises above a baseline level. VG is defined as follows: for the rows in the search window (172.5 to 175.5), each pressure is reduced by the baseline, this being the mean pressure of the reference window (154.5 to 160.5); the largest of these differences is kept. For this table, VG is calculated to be -1.3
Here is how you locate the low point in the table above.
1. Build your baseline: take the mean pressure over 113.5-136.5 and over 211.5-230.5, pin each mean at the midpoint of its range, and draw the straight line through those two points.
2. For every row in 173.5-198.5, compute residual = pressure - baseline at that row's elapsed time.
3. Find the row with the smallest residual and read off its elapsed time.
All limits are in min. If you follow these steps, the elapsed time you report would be 174.0 min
